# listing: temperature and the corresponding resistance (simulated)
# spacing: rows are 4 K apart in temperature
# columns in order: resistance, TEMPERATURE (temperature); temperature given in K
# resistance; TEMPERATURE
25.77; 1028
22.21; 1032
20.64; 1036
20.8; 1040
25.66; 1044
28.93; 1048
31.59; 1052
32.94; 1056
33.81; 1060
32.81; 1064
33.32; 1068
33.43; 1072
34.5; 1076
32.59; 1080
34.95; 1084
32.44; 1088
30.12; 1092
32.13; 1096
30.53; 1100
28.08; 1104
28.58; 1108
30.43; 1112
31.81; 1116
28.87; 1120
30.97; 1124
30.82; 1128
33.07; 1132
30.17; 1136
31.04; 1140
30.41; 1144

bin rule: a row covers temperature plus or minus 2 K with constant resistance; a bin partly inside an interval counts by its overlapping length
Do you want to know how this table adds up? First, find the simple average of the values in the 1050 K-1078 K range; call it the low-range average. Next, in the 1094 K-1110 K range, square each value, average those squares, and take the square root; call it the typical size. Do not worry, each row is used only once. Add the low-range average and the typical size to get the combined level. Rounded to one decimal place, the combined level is 63.1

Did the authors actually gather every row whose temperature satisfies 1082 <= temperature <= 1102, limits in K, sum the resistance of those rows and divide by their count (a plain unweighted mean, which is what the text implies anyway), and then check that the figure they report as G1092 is 32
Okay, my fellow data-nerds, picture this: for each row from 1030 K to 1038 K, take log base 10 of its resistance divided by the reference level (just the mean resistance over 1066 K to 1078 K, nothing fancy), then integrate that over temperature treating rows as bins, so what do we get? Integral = -1.6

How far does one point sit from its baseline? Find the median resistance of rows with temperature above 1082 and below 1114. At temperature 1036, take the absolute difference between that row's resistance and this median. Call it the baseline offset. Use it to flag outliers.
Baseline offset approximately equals 9.8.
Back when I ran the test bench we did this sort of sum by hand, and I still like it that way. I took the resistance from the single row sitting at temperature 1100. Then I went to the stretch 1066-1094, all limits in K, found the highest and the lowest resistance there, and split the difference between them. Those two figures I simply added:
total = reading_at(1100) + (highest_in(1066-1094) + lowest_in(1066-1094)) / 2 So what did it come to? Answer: 63.1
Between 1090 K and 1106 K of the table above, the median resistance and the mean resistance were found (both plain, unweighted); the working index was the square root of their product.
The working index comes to 30.3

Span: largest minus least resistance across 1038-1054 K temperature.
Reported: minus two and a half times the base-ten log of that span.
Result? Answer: -2.6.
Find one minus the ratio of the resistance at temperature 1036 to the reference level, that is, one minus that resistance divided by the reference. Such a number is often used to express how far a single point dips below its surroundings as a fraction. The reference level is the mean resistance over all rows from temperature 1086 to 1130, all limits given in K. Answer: 0.32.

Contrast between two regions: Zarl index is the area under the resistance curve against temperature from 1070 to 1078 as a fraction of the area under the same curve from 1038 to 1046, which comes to 1.5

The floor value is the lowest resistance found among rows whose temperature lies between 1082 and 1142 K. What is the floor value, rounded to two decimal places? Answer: 28.08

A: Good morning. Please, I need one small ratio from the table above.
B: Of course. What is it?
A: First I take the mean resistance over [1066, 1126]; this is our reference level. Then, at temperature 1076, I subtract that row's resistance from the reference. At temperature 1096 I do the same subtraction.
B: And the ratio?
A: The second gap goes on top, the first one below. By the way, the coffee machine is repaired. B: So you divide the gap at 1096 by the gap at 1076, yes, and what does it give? 0.21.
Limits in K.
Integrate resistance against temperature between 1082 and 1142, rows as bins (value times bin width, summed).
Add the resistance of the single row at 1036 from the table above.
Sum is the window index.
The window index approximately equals 1877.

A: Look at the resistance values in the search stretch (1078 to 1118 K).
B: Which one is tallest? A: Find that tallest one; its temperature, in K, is 1084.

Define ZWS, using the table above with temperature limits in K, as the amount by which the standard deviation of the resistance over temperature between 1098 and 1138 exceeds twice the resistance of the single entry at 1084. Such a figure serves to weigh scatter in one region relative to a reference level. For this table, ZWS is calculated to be -68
